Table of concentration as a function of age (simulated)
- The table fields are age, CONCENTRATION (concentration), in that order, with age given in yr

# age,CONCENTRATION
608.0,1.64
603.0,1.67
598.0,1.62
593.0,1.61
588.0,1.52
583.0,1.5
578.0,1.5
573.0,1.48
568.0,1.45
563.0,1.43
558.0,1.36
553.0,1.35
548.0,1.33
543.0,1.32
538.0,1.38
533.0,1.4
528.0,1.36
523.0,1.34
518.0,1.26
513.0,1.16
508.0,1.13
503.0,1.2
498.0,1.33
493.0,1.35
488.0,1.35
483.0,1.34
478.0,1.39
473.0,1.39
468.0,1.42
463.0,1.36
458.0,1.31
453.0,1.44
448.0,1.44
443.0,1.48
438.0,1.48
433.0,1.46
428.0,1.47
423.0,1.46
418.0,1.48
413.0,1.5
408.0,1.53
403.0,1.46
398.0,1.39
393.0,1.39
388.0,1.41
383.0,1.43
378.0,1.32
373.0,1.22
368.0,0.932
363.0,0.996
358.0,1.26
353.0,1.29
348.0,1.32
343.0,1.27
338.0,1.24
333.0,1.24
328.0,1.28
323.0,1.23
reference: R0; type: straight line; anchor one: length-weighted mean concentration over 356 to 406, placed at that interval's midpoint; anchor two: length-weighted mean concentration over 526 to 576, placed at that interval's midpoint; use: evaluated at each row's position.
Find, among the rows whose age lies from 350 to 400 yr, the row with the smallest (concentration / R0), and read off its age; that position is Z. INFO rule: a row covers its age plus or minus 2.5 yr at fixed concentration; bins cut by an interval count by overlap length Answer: 368.0 yr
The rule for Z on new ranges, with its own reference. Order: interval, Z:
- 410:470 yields 458.0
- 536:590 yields 543.0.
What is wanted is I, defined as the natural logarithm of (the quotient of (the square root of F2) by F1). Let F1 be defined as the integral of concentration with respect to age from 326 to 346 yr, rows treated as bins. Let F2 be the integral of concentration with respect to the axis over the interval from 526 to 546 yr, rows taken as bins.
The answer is -1.57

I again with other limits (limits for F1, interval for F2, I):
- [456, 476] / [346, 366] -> -1.72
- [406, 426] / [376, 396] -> -1.73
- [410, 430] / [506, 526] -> -1.79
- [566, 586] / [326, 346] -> -1.78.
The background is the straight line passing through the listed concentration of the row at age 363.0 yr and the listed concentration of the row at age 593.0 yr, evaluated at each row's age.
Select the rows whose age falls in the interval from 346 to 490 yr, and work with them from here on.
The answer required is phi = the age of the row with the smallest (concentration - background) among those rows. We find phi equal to 368.0 yr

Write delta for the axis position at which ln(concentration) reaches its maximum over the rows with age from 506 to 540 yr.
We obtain 533.0 yr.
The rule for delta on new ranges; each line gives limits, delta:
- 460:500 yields 468.0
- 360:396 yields 383.0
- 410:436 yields 413.0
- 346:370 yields 348.0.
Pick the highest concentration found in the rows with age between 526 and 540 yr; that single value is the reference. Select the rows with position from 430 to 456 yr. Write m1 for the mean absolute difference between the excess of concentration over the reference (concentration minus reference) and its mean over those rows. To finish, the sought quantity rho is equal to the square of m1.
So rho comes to 0.0003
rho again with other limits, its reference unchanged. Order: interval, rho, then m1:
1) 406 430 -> 0.0005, 0.022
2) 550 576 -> 0.0022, 0.047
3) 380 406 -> 0.0005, 0.023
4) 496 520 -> 0.0040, 0.063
